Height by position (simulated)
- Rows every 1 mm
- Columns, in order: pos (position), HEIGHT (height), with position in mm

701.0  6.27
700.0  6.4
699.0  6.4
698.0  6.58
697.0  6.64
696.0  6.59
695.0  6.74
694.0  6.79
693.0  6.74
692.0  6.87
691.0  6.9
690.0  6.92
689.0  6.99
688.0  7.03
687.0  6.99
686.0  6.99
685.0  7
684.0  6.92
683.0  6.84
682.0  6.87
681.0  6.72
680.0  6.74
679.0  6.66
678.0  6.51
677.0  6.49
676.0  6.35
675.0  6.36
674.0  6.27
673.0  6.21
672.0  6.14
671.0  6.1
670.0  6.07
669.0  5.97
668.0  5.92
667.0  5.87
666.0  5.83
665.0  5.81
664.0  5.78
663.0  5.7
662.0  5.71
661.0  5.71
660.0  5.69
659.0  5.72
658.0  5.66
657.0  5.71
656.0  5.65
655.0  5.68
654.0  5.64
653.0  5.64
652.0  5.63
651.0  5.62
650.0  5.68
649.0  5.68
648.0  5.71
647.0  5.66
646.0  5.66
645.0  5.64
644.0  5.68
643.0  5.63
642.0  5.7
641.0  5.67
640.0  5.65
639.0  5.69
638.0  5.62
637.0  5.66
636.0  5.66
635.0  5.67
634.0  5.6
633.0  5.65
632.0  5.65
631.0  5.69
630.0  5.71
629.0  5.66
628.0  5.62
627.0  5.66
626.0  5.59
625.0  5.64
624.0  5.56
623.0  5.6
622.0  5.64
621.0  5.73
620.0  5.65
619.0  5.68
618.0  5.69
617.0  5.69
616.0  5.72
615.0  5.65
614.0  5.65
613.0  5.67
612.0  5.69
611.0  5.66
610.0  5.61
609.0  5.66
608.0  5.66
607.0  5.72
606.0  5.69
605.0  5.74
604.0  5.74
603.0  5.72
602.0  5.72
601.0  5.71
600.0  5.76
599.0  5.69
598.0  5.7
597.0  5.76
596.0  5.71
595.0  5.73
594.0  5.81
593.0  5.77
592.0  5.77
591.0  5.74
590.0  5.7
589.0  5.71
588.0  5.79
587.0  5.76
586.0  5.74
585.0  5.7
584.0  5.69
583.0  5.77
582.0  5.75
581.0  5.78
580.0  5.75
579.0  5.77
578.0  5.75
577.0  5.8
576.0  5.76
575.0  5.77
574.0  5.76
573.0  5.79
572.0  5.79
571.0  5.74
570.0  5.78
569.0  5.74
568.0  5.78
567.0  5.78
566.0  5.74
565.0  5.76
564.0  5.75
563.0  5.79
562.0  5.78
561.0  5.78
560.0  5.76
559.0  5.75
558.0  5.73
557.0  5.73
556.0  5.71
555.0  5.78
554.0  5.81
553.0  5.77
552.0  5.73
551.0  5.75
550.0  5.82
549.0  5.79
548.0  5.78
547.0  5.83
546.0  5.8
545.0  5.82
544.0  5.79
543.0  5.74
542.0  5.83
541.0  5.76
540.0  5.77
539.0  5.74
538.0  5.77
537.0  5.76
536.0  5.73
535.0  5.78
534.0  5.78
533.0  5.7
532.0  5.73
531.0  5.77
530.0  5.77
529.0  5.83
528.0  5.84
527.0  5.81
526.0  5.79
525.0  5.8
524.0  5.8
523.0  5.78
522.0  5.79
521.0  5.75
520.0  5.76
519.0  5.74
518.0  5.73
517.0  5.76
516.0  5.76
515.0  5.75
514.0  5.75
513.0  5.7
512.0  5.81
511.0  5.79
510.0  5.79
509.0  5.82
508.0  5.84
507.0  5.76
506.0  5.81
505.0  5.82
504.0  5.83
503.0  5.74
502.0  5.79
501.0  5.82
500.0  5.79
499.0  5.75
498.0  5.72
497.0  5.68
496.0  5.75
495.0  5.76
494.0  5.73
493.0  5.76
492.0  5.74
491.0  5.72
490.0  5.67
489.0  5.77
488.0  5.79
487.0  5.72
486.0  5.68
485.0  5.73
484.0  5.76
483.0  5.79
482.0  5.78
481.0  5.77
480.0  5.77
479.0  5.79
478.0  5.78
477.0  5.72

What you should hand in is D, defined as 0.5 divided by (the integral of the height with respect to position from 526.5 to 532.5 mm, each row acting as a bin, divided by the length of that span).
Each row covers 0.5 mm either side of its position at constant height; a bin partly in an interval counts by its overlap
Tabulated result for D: 0.0863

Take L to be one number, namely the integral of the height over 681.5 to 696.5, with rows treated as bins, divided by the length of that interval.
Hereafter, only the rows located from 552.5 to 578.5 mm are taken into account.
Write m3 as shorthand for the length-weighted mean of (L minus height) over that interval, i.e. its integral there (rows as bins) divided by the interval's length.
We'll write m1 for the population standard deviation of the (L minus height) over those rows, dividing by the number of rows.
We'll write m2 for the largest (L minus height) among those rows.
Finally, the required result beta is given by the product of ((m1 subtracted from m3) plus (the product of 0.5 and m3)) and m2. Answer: 1.93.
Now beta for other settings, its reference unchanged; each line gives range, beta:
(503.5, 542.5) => 1.91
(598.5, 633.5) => 2.32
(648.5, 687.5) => 0.84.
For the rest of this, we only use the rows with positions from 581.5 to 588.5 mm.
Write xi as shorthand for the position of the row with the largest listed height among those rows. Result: 588.0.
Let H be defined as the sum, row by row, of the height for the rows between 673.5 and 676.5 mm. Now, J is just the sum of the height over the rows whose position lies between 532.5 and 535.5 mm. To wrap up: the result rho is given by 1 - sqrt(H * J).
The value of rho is -17.1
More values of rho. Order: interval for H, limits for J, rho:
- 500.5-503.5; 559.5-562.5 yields -16.3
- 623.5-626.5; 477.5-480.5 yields -16.1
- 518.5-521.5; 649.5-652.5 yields -16.1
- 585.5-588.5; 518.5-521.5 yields -16.3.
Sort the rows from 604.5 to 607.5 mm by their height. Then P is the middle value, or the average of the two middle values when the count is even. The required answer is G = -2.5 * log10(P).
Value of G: -1.89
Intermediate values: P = 5.72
